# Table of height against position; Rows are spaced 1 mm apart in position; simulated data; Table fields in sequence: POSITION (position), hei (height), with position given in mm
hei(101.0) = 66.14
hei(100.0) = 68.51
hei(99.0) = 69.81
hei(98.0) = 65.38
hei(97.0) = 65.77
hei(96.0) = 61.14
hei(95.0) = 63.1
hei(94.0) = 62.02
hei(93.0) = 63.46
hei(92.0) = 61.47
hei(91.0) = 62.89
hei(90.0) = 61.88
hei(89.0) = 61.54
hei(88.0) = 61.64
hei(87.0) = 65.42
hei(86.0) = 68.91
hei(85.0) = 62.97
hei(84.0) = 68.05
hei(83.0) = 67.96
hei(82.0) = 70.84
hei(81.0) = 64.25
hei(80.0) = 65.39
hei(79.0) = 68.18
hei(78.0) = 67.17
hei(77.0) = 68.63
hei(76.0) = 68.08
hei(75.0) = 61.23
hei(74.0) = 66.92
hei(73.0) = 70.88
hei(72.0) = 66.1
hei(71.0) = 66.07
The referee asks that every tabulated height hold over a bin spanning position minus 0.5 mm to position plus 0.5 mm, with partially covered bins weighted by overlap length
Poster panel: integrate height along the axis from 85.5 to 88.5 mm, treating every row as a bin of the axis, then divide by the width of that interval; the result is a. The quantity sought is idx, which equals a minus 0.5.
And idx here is 65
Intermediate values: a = 65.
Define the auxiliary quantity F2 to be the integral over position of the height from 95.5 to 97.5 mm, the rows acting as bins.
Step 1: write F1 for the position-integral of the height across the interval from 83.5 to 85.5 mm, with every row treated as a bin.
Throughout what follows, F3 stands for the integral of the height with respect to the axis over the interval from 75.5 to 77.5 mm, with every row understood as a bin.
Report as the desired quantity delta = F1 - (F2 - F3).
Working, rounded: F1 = 131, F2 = 126.9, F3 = 137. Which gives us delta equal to 141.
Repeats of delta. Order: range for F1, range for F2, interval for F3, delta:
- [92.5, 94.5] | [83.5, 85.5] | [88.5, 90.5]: 118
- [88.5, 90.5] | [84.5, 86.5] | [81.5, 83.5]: 130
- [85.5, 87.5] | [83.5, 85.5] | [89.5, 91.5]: 128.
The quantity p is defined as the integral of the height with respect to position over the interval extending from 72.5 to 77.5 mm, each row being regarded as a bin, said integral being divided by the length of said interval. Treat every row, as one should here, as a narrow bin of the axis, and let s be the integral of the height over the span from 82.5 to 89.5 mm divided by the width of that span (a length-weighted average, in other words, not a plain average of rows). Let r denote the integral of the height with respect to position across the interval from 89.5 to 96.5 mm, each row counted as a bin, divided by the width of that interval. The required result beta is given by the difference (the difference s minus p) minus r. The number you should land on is -64.2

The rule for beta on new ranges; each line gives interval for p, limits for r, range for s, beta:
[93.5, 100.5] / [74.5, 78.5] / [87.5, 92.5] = -69.5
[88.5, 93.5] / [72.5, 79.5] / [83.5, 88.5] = -64.1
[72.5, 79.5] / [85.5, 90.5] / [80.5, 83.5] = -63.5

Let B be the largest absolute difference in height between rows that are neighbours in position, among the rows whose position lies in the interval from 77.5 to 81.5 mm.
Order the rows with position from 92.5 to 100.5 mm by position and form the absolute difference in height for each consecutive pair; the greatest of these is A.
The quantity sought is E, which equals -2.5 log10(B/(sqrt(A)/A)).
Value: -1.9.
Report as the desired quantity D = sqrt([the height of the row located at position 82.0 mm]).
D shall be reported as 8.4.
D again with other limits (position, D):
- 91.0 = 7.9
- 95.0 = 7.9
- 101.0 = 8.1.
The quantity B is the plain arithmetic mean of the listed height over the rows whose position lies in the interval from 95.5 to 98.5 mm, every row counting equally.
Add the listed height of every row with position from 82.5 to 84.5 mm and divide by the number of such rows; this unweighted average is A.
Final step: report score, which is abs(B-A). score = 3.9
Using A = 68.0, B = 64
